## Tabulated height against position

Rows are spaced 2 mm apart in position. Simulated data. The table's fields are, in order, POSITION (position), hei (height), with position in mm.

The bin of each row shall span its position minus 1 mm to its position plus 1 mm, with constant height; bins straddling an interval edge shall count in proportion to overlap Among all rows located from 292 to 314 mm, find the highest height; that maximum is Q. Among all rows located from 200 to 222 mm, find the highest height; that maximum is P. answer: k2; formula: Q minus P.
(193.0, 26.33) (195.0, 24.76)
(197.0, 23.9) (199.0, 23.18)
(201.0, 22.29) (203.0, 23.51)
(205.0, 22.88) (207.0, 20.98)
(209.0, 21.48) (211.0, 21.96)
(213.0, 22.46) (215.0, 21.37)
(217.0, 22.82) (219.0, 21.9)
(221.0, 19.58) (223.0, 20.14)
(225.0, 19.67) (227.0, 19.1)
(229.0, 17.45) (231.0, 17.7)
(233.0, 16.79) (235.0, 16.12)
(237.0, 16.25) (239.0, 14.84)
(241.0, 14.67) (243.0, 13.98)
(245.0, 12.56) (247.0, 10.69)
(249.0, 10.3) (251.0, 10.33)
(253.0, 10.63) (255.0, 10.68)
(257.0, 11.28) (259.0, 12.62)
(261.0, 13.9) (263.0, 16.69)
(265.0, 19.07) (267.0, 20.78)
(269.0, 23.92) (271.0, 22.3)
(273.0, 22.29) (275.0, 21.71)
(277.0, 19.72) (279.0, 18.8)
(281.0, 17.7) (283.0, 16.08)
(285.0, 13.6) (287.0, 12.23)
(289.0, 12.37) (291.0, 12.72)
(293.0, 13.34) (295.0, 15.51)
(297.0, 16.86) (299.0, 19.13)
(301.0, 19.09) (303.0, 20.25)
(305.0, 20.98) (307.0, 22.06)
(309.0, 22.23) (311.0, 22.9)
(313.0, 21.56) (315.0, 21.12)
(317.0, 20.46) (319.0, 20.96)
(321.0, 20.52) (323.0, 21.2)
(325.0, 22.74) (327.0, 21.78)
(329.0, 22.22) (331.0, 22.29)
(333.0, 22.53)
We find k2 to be -0.6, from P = 23.51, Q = 22.9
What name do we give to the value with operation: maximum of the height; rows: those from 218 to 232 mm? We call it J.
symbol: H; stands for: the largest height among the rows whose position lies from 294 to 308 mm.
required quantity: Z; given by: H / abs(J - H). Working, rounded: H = 22.06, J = 21.9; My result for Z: 138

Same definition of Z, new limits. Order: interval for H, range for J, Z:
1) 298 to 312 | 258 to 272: 22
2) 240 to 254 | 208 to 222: 2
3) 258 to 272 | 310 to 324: 23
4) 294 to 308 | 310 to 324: 26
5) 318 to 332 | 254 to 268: 12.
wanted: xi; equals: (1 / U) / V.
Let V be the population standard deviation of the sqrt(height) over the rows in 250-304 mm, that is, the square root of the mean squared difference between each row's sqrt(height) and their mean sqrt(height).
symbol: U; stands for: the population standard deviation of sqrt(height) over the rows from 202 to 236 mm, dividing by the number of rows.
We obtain 8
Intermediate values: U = 0.25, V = 0.5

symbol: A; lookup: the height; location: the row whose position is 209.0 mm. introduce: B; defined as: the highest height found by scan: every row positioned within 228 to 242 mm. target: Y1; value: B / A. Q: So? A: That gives 0.82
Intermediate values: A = 21.48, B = 17.7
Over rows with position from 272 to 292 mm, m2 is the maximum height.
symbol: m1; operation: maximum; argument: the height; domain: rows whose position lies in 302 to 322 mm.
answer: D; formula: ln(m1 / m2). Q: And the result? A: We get 0.03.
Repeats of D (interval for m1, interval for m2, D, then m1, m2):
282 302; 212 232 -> -0.18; 19.13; 22.82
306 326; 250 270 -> -0.04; 22.9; 23.92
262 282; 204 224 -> 0.04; 23.92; 22.88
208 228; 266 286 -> -0.05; 22.82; 23.92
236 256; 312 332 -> -0.34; 16.25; 22.74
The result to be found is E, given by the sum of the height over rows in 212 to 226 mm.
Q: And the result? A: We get 148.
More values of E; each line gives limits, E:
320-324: 42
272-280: 83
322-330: 88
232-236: 33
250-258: 43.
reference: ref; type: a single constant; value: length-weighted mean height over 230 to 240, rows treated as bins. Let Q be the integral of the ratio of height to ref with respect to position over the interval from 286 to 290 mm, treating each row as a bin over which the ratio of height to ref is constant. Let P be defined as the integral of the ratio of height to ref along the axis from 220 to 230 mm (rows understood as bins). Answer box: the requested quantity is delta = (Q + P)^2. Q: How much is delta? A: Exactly 218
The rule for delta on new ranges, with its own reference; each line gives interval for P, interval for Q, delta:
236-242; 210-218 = 270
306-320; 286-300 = 962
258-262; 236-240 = 50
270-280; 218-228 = 631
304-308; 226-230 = 95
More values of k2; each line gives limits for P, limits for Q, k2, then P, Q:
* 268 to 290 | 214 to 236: -1.1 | 23.92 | 22.82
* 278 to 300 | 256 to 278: 4.8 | 19.13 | 23.92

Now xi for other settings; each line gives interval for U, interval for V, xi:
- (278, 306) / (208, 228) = 20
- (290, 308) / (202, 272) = 5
